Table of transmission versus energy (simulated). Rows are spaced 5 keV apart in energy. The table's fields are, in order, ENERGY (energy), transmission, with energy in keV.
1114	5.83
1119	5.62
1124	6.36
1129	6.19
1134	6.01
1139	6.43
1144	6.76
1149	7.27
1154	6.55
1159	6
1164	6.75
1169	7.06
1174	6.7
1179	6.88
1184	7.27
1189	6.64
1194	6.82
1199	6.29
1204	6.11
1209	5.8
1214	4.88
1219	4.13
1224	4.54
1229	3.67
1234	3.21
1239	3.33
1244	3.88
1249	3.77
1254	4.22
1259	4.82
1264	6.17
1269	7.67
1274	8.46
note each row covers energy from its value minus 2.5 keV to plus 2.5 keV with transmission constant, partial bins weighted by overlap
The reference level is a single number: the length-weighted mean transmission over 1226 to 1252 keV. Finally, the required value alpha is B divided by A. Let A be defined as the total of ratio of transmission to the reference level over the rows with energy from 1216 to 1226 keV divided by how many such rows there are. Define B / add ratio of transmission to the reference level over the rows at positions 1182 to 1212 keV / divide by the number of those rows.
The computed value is 1.5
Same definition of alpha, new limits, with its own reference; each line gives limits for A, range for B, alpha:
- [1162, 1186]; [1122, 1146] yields 0.9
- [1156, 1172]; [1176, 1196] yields 1.0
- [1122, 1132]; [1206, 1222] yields 0.8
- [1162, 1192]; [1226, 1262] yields 0.6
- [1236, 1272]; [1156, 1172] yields 1.4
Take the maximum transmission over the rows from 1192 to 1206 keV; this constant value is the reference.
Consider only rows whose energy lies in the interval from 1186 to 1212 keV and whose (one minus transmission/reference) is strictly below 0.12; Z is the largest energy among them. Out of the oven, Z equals 1204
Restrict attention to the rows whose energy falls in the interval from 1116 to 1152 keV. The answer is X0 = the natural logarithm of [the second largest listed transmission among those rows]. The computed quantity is 1.91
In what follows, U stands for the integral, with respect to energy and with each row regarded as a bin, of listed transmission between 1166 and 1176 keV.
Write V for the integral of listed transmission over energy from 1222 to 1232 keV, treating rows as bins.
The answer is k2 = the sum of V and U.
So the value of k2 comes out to 109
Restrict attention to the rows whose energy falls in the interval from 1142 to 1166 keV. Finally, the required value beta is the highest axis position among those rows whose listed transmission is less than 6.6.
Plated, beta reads 1159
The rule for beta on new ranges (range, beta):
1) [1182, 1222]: 1219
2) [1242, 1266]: 1264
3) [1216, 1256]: 1254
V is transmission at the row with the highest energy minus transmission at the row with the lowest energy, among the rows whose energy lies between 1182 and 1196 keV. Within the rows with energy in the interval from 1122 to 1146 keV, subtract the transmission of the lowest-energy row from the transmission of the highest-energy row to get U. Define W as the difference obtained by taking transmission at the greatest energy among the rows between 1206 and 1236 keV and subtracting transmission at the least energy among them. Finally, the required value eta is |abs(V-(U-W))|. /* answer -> 3.4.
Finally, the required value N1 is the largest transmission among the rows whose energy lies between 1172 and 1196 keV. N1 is 7.27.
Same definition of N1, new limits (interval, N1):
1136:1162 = 7.27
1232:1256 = 4.22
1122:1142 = 6.43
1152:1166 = 6.75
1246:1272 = 7.67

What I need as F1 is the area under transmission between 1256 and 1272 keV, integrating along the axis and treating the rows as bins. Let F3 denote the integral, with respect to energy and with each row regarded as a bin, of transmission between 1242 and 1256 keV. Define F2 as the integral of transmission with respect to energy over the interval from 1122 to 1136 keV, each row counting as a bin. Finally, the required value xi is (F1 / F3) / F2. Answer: 0.0208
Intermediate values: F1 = 100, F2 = 87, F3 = 55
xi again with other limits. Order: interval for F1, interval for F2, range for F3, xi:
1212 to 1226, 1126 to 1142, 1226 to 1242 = 0.0114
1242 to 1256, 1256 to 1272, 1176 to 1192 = 0.0050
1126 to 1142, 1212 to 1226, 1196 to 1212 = 0.0163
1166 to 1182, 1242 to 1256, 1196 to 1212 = 0.0206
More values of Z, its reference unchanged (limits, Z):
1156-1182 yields 1179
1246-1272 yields 1269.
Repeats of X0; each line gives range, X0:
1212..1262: 1.57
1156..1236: 1.95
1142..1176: 1.95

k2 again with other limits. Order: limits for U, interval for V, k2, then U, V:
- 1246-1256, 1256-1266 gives 94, 40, 54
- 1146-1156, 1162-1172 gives 138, 69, 69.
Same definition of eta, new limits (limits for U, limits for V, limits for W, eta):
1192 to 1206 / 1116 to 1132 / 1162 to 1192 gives 1.2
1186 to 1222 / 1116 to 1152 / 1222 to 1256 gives 3.8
